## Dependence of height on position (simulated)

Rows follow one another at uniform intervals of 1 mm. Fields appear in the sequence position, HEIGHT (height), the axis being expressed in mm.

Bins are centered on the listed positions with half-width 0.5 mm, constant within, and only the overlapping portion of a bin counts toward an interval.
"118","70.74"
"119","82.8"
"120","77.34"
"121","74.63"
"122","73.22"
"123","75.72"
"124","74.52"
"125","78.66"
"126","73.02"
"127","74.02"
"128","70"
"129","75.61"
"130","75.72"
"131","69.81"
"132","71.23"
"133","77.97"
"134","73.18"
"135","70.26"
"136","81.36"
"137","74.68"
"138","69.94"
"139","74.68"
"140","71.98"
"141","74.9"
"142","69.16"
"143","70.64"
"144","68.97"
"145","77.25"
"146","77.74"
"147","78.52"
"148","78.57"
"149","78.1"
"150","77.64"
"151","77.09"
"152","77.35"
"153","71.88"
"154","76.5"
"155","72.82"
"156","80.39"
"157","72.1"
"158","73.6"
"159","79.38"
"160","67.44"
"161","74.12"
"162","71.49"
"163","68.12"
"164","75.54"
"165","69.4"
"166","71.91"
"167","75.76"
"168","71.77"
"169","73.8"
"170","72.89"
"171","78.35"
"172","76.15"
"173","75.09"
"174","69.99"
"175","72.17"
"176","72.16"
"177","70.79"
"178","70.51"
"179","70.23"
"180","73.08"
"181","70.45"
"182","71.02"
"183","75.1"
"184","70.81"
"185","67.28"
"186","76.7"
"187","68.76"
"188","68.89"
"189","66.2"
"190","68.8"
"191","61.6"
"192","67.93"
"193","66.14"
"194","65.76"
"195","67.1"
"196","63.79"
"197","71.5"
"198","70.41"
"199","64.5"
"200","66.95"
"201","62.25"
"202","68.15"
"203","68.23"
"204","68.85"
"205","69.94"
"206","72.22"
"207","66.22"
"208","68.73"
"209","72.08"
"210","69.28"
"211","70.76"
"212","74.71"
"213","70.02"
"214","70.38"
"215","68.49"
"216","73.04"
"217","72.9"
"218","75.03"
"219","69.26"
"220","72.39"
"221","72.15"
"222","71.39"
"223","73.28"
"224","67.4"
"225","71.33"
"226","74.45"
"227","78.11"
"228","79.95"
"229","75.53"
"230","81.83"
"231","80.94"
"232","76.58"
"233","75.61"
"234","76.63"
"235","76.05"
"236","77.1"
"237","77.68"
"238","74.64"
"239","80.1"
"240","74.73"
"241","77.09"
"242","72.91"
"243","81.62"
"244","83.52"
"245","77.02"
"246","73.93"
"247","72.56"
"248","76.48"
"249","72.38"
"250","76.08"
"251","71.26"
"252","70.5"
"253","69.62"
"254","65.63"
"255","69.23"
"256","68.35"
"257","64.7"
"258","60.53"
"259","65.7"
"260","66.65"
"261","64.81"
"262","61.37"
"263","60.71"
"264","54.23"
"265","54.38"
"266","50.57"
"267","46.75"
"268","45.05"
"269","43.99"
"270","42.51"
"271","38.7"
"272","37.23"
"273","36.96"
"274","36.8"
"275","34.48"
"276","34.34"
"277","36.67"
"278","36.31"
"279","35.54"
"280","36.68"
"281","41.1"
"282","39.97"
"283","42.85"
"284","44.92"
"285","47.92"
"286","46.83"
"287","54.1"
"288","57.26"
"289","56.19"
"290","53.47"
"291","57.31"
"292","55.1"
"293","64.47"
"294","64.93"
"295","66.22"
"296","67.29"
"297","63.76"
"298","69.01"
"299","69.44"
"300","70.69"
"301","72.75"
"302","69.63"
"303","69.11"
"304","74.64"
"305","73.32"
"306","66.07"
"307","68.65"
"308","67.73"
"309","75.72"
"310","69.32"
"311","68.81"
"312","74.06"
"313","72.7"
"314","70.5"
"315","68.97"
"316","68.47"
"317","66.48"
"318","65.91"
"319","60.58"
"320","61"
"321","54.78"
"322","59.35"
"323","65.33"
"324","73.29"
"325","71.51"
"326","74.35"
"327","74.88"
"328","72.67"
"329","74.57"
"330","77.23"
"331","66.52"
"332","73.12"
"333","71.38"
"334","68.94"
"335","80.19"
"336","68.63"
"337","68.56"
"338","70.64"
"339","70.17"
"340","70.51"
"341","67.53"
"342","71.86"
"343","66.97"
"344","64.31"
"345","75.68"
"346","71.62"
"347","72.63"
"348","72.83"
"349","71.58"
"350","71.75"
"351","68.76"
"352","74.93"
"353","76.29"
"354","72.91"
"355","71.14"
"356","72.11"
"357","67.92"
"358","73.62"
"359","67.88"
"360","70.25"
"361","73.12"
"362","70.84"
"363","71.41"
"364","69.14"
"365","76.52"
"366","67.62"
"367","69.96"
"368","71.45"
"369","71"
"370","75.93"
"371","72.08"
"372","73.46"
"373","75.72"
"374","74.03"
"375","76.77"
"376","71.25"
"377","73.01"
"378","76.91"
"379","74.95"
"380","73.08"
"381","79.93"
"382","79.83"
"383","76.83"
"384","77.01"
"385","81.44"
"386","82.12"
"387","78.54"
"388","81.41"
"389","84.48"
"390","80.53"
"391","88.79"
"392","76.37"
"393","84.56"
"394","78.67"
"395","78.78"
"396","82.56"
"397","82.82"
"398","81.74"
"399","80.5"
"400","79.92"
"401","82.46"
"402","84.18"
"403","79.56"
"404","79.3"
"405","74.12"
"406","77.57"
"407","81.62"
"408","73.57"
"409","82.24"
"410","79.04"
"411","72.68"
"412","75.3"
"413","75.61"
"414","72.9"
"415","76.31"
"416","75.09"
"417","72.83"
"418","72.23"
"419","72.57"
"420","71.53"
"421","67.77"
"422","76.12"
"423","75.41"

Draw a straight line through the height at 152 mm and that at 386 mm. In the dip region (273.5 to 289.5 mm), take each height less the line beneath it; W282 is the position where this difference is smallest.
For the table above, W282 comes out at 276 mm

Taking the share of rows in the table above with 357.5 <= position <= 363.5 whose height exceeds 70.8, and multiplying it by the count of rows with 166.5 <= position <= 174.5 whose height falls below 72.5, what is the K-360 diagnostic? 1.3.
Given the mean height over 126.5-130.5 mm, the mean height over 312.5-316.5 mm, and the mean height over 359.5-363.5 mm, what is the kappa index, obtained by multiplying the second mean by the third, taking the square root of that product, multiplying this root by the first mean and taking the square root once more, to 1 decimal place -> 72.3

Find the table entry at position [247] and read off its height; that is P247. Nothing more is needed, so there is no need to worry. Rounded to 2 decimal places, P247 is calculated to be 72.56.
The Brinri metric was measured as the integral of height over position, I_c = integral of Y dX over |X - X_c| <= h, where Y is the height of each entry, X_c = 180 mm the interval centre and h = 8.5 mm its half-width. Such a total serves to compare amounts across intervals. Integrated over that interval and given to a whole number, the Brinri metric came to 1219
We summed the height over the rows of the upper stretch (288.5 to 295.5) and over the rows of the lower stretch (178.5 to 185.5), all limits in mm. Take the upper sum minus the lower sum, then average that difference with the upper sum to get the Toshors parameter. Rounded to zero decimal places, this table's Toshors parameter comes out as 169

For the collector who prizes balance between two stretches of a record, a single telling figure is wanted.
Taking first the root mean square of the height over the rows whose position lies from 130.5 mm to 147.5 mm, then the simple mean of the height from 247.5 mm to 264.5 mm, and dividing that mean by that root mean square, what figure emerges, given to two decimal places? 0.91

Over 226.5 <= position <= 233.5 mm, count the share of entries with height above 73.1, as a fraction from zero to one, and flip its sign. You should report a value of -1.0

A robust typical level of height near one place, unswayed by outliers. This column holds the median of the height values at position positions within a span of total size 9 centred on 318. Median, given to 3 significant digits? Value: 65.9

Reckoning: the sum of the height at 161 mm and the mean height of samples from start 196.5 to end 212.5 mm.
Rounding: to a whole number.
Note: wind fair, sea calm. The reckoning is 143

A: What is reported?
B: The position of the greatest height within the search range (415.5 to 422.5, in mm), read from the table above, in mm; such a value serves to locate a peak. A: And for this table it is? 422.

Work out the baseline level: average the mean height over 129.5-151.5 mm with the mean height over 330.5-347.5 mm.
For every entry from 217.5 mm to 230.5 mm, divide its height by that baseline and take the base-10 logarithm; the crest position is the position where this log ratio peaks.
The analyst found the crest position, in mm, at 230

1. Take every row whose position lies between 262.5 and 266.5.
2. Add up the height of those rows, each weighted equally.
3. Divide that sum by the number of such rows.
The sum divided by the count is 55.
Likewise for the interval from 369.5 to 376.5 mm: 74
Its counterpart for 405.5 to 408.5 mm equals 78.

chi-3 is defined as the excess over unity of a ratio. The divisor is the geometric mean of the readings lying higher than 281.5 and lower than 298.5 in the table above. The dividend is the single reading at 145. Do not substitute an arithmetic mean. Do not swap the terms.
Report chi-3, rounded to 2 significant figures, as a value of 0.40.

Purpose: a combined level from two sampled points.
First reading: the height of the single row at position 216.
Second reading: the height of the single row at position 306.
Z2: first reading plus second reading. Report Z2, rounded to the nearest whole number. 139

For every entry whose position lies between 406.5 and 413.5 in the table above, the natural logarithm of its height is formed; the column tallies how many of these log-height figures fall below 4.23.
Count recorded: 0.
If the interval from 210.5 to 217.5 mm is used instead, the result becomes 1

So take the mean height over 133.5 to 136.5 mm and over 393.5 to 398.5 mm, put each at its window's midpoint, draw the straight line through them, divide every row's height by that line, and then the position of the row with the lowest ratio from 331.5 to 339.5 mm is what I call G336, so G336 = 337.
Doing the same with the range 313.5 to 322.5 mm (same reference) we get 321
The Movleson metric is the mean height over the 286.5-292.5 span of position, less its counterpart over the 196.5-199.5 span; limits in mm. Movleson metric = -13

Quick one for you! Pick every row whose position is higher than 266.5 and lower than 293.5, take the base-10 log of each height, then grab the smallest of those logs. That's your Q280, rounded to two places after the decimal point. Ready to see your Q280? 1.54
